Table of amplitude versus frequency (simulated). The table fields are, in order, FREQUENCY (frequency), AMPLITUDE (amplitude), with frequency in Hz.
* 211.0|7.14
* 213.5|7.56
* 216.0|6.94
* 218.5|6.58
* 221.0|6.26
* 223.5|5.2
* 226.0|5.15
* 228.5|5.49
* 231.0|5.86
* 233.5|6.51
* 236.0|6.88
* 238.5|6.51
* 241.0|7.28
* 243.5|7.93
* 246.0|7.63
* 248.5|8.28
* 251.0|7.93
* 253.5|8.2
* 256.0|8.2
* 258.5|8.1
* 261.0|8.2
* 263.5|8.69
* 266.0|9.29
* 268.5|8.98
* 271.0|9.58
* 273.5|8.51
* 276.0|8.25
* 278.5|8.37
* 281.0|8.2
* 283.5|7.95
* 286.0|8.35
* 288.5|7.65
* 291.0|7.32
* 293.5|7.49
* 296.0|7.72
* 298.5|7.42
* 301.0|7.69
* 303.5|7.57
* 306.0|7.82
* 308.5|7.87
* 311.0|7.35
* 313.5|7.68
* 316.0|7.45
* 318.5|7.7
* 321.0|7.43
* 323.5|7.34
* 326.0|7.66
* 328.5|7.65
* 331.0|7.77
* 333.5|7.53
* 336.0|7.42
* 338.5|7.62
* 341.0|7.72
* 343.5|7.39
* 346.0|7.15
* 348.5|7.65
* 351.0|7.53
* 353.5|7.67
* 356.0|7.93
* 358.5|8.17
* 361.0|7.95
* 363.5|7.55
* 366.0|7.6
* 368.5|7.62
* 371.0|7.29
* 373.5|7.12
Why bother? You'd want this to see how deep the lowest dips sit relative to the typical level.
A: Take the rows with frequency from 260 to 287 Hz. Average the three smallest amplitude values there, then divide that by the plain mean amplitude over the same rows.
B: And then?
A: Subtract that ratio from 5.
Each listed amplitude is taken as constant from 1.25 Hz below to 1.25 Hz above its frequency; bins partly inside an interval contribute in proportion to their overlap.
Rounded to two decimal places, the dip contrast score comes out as 4.05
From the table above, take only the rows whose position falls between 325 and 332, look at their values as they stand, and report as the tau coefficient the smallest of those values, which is 7.65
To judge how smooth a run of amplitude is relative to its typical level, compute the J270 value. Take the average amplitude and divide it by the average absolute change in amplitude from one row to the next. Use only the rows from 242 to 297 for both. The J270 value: 23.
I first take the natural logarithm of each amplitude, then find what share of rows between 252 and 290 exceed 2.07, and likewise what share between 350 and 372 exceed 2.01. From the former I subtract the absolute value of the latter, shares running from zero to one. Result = 0.044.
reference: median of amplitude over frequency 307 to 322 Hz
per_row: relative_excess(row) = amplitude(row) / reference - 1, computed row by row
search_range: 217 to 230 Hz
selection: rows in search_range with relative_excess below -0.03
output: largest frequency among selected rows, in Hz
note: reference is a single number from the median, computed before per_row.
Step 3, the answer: 228.5 Hz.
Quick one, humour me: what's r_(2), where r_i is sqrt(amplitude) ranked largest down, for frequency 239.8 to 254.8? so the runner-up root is 2.86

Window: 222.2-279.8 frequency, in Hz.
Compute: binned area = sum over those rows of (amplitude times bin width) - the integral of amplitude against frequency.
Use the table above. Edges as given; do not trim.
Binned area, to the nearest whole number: 438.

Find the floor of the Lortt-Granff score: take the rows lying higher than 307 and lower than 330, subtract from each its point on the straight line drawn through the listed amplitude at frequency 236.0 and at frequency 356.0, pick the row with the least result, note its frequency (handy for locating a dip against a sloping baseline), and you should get 323.5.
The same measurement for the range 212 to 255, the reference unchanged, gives 226.0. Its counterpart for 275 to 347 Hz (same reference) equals 346.0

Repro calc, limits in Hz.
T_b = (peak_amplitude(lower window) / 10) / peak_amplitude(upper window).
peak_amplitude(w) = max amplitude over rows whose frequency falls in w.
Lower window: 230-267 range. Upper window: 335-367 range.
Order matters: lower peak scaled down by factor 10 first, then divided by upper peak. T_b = 0.114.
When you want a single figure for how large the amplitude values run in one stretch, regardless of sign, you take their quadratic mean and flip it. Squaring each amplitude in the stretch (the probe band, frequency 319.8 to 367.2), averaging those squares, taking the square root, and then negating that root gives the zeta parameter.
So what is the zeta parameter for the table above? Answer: -7.62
